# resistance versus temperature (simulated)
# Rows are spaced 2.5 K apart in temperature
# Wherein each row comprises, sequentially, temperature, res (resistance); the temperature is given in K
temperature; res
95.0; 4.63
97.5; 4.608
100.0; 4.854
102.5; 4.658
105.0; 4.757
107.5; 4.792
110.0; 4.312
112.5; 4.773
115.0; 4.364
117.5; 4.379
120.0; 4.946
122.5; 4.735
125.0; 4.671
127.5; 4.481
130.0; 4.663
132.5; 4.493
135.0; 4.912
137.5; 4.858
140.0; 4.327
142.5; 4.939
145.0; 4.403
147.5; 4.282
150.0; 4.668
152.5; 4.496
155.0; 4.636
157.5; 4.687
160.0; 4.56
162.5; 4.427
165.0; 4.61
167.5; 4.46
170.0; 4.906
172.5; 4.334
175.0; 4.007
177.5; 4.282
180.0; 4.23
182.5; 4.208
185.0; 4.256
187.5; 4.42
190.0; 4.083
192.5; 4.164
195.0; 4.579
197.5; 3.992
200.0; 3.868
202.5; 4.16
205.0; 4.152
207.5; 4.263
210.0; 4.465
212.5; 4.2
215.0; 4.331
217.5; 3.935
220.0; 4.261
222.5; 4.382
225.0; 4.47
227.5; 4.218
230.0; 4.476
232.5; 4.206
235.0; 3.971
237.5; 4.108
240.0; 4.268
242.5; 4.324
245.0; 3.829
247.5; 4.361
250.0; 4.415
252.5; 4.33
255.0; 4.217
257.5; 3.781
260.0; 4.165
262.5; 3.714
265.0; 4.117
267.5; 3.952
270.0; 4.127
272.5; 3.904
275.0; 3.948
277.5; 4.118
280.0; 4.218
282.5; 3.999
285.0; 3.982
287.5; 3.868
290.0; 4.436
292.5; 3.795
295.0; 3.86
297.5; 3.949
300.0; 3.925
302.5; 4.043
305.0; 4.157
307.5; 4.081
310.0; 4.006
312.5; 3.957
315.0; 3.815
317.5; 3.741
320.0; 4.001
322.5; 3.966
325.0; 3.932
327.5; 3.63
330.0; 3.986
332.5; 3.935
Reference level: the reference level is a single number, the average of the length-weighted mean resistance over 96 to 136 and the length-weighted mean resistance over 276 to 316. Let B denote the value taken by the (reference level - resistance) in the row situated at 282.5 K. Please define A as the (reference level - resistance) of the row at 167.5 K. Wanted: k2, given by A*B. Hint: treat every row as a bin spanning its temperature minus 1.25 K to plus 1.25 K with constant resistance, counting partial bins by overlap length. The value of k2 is -0.04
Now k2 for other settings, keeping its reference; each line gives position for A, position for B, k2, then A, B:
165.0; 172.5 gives 0.00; -0.28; 0.00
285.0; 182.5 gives 0.04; 0.35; 0.12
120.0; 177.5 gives -0.03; -0.61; 0.05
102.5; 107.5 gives 0.15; -0.33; -0.46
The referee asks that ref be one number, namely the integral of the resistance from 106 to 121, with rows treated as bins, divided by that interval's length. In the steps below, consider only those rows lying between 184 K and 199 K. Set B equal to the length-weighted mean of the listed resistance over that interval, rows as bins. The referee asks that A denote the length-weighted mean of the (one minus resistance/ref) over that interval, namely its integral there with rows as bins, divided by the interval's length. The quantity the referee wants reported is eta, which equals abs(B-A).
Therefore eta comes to 4.17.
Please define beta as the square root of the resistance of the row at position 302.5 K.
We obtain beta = 2.01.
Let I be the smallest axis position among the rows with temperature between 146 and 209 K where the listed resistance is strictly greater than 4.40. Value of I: 150.0 K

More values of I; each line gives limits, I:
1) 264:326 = 290.0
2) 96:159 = 97.5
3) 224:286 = 225.0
